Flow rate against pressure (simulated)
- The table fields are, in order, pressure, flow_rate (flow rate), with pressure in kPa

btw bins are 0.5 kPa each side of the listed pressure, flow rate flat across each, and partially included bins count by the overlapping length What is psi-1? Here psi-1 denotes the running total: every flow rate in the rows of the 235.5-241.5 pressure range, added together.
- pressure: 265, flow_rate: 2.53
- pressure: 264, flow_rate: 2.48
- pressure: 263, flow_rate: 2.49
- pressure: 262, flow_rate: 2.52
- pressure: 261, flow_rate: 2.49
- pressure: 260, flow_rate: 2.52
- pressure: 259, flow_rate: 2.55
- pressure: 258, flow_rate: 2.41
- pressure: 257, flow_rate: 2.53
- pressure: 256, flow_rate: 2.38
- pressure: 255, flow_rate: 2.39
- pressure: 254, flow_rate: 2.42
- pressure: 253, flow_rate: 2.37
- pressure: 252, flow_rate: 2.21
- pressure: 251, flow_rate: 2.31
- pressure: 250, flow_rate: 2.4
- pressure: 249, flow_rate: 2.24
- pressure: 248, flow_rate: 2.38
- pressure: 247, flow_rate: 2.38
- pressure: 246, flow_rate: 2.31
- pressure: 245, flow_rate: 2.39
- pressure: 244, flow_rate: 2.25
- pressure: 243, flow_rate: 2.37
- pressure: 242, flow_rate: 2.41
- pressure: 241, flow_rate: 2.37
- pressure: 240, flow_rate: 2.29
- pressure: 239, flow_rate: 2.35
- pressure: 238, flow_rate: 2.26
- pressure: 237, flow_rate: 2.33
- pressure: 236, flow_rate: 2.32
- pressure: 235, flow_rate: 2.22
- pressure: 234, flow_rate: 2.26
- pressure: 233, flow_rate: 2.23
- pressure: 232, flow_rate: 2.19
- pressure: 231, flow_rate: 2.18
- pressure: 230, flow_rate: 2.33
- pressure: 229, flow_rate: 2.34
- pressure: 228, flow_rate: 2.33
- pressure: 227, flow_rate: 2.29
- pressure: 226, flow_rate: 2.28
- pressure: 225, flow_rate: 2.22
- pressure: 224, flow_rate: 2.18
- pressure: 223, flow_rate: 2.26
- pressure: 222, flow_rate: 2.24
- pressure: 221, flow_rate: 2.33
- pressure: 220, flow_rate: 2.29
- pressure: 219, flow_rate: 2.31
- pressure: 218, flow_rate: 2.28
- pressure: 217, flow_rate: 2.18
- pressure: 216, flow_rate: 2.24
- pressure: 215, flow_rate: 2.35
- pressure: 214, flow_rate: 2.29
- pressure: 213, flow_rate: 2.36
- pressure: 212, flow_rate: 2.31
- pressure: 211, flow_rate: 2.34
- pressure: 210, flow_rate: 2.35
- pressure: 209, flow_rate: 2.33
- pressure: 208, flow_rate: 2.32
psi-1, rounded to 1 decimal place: 13.9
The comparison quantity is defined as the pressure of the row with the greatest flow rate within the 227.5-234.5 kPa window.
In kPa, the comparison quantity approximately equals 229 kPa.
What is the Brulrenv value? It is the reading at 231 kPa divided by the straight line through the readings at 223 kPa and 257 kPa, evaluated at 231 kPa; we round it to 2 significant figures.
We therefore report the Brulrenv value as 0.94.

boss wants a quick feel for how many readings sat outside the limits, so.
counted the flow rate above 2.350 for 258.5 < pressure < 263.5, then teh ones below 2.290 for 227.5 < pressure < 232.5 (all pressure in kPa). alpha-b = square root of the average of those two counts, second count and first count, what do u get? 1.87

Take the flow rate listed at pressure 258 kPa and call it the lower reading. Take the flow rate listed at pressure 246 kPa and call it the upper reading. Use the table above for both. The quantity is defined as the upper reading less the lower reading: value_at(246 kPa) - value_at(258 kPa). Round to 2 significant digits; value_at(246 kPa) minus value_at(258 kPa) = -0.10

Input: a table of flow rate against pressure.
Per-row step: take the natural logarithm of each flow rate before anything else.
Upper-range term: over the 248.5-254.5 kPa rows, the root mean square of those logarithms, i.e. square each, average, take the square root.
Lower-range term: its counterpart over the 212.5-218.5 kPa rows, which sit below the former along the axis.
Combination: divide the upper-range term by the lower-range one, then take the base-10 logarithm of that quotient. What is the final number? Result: 0.009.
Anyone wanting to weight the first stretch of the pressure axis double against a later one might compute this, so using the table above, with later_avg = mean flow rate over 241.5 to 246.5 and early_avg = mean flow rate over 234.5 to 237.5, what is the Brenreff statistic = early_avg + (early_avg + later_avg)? 6.93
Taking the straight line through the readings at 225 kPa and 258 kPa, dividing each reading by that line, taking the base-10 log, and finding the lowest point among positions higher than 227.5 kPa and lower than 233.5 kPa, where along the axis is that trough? 231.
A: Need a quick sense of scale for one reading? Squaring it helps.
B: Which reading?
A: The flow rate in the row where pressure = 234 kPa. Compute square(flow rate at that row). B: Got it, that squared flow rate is 5.1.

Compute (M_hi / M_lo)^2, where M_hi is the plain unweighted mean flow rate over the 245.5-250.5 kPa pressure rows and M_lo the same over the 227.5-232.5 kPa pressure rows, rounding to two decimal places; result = 1.06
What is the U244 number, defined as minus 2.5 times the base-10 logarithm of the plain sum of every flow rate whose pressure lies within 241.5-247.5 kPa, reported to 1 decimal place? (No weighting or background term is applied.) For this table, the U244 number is -2.9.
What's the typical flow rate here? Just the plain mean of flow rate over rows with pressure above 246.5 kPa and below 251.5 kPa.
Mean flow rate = 2.34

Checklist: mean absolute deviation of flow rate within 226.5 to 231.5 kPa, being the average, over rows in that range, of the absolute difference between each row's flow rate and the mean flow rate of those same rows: 0.0472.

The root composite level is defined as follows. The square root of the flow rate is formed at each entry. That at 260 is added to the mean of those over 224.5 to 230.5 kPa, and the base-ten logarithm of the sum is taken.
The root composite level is 0.492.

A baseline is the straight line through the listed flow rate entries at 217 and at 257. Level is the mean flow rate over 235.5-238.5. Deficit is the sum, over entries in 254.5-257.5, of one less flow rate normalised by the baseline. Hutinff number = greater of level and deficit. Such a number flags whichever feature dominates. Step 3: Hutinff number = 2.30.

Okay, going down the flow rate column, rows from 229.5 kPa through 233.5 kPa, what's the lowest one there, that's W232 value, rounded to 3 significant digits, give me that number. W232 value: 2.18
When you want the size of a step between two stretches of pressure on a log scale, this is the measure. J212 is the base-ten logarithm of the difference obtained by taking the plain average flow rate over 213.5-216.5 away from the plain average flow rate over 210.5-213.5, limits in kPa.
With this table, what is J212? -1.36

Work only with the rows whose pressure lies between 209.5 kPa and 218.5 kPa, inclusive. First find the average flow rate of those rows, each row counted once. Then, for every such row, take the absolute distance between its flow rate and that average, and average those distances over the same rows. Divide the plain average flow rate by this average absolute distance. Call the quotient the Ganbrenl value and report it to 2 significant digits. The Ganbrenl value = 49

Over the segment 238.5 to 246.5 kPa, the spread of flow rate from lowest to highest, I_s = 0.160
